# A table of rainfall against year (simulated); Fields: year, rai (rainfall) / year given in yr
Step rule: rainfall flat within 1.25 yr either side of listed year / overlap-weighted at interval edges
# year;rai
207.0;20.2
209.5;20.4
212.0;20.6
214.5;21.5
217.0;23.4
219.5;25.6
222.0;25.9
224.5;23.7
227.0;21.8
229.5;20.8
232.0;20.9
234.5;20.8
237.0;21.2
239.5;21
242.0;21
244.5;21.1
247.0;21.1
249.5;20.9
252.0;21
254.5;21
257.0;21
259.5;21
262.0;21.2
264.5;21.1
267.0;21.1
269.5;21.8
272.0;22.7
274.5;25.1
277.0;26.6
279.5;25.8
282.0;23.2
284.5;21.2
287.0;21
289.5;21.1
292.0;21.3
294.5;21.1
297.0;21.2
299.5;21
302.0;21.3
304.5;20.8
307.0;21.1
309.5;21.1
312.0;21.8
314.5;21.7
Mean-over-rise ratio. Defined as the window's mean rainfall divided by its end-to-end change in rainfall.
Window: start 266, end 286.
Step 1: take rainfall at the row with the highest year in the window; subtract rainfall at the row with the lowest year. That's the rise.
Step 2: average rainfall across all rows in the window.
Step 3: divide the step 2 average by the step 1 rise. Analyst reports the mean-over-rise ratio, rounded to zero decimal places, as 234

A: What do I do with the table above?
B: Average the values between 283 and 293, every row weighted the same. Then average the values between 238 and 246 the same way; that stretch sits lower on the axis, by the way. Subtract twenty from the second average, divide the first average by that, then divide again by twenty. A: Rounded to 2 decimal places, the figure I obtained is 1.02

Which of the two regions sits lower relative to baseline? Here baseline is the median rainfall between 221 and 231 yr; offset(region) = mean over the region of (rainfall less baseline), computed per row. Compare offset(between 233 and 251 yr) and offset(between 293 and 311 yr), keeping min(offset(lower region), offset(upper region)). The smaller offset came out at -1.74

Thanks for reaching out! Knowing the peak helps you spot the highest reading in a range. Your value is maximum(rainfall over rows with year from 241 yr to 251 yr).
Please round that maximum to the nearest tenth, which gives 21.1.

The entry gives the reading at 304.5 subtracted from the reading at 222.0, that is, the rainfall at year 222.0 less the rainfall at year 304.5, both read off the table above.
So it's 5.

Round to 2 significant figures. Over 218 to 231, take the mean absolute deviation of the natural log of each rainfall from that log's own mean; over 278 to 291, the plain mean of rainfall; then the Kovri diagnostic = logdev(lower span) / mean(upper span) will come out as 0.0035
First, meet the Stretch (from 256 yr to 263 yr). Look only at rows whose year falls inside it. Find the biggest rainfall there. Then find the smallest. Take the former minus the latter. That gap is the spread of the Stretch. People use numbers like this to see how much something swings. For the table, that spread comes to 0.20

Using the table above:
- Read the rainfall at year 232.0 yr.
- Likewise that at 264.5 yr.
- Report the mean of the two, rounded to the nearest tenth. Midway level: 21.0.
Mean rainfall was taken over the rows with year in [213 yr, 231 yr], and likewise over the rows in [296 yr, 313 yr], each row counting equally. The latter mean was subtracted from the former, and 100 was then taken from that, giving -98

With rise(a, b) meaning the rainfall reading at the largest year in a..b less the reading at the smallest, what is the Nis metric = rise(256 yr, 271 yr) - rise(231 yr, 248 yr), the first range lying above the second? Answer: 0.60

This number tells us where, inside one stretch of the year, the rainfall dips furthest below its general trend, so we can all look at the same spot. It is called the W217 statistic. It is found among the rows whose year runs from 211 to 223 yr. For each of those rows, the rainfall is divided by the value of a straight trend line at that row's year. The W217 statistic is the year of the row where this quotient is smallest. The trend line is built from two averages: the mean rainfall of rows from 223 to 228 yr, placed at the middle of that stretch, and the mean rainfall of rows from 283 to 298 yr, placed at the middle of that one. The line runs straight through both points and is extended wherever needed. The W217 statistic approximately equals 212.0 yr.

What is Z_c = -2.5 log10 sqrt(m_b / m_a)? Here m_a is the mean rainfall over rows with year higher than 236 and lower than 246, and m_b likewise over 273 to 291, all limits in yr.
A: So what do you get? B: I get -0.057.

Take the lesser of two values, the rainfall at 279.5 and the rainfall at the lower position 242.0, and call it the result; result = 21.0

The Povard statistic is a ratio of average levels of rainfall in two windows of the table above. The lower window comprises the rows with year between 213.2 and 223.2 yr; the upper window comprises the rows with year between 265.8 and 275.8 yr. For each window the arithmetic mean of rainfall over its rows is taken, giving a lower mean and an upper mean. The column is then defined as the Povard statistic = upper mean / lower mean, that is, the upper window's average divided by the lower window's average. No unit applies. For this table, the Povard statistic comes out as 0.94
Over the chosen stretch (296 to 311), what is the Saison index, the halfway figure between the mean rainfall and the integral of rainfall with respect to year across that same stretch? 169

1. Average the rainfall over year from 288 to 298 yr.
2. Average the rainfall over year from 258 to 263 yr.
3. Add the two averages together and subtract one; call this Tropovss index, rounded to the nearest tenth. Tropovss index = 41.3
